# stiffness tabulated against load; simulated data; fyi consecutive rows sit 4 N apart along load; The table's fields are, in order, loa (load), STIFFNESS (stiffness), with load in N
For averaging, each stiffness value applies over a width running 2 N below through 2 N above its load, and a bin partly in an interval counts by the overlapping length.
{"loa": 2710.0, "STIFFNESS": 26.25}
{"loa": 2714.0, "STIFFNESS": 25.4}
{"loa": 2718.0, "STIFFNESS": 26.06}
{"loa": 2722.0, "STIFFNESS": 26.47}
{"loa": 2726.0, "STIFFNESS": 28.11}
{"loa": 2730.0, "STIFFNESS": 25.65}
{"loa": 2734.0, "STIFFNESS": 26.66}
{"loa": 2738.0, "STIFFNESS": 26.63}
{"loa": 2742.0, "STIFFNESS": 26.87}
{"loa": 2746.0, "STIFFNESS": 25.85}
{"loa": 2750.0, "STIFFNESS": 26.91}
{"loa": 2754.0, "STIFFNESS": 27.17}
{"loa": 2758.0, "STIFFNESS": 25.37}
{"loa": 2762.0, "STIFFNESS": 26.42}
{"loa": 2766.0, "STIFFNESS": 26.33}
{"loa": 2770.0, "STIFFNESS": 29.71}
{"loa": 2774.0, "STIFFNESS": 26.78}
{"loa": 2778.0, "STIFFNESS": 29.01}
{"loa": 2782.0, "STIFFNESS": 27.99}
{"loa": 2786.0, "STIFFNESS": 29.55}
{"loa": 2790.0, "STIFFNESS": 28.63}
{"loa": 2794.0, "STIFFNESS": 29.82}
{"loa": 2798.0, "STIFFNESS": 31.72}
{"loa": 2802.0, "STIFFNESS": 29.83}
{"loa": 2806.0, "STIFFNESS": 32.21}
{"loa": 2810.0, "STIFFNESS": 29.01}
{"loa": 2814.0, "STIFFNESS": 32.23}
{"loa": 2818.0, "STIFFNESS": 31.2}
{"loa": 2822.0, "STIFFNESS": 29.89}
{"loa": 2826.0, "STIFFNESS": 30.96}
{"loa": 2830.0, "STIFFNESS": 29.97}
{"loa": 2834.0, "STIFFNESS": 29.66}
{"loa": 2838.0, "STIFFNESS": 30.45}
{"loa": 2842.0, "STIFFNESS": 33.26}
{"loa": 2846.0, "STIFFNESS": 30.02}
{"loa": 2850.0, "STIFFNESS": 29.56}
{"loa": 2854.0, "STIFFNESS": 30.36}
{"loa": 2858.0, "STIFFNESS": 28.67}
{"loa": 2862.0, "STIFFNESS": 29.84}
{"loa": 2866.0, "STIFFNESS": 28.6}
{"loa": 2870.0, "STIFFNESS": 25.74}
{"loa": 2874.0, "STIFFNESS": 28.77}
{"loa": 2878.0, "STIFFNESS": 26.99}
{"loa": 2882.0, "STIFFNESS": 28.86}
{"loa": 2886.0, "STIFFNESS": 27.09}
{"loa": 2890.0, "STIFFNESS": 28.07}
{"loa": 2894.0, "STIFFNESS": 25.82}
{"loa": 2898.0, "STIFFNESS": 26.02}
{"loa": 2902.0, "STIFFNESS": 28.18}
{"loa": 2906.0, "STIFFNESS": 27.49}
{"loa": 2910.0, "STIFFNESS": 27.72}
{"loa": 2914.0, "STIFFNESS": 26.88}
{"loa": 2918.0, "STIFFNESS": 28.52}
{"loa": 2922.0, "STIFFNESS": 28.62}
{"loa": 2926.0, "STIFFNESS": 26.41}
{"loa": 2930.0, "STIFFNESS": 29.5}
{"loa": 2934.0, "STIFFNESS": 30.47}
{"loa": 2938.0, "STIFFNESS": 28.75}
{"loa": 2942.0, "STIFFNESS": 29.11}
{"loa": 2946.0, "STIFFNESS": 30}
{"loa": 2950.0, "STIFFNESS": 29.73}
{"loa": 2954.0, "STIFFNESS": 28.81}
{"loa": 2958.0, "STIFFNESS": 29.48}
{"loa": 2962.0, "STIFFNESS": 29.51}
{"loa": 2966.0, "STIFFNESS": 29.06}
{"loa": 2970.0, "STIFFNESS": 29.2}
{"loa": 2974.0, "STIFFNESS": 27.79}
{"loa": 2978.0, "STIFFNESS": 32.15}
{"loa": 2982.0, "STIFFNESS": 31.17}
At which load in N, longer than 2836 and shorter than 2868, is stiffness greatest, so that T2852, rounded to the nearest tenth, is 2842.0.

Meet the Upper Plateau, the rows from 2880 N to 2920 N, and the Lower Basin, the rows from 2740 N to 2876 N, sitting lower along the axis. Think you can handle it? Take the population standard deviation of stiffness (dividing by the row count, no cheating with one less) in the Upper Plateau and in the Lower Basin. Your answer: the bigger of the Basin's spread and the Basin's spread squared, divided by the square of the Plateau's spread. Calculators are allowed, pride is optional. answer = 4.2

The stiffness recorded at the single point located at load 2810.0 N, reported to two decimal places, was 29.01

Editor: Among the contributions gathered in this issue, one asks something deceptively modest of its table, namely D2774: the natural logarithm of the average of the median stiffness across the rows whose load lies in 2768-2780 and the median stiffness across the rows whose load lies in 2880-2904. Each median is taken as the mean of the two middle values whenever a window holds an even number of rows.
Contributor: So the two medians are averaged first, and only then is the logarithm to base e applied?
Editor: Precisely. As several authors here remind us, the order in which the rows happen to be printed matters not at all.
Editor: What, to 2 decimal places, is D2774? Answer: 3.34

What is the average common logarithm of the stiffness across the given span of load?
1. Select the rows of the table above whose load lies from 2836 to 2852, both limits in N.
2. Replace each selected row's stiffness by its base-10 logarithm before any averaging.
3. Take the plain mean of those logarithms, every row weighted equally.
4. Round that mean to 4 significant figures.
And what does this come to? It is 1.488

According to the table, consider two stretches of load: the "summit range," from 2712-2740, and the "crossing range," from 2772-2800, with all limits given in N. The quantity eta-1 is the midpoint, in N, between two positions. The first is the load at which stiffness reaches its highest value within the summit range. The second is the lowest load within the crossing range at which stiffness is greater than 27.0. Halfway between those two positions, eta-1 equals 2752 N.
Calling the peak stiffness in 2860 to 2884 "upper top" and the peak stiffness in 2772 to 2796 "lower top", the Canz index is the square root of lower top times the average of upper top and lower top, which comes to 29.8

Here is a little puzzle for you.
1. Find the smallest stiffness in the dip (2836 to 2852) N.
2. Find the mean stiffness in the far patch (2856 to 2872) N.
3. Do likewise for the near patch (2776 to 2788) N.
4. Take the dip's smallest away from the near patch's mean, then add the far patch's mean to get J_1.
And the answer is 27.5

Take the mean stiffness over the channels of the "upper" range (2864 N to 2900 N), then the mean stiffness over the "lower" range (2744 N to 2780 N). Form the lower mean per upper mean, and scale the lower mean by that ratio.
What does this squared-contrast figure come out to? 26.8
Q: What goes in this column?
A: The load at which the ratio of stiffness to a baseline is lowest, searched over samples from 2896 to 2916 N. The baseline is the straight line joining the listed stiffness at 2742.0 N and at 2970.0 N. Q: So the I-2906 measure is 2898.0 N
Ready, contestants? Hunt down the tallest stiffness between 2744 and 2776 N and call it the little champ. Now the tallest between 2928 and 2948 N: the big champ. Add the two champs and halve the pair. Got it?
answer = 30.1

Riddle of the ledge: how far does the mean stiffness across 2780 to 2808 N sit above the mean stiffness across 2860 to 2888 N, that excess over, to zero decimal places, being 2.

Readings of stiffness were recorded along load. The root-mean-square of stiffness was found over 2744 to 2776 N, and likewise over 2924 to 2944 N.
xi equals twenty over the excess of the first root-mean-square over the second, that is -10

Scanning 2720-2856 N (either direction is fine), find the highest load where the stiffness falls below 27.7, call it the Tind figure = 2774.0 N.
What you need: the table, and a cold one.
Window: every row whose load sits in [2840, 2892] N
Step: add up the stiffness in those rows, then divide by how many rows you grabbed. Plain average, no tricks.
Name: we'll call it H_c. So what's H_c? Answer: 28.9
